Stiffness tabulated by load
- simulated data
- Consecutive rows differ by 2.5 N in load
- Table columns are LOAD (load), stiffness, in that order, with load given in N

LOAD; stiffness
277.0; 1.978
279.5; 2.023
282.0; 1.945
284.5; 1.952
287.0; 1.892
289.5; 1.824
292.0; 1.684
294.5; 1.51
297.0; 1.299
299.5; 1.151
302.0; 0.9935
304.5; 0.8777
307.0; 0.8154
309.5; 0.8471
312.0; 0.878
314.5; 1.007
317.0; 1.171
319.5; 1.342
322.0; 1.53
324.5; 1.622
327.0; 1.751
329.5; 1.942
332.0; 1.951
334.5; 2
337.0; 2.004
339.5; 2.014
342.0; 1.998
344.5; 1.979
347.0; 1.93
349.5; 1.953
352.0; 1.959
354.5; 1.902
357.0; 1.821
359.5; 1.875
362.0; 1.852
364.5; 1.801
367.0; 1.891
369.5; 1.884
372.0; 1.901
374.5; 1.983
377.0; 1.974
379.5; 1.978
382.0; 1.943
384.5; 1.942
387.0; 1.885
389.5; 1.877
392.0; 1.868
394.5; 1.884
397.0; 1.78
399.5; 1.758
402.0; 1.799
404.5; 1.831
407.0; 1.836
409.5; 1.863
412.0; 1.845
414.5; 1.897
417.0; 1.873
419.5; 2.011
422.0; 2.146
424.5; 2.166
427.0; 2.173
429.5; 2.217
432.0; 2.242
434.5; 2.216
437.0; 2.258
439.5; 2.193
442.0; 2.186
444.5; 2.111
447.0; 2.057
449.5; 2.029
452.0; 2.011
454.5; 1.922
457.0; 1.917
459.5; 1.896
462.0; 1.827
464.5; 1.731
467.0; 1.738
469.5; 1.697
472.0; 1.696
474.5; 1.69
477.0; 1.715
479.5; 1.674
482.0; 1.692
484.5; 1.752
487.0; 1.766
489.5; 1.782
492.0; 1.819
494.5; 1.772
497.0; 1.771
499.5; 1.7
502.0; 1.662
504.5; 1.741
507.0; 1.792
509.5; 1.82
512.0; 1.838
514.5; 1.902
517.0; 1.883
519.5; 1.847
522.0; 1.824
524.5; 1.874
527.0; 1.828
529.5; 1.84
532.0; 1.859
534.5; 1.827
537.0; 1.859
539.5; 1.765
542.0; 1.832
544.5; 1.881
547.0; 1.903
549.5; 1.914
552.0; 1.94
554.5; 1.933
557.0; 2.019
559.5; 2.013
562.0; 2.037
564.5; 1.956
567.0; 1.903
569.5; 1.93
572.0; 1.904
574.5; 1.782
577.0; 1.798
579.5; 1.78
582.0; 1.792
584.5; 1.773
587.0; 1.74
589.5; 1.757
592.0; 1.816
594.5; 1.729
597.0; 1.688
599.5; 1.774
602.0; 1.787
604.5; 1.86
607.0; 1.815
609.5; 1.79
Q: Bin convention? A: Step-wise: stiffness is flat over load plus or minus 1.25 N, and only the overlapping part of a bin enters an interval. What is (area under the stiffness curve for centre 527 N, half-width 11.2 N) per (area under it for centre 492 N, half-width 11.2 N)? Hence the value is 1.1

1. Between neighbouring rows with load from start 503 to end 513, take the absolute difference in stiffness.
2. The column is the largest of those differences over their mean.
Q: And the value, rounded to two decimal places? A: 1.58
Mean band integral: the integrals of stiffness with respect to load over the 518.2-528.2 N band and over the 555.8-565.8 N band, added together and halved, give 19.2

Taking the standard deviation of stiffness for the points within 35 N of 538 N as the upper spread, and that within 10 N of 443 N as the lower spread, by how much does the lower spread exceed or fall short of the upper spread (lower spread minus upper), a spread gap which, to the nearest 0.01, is 0.02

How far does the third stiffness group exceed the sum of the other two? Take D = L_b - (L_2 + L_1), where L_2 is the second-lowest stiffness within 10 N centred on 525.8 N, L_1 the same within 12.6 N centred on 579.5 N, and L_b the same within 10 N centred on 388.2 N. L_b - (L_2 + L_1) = -1.73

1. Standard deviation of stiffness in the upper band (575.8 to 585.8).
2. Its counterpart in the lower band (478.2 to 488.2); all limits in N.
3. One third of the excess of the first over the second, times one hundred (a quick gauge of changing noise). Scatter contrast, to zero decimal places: -1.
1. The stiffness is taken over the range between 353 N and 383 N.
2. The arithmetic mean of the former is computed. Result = 1.90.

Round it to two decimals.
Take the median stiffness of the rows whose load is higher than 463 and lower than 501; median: 1.73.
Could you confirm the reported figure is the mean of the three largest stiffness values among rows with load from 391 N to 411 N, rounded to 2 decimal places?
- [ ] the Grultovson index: 1.87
